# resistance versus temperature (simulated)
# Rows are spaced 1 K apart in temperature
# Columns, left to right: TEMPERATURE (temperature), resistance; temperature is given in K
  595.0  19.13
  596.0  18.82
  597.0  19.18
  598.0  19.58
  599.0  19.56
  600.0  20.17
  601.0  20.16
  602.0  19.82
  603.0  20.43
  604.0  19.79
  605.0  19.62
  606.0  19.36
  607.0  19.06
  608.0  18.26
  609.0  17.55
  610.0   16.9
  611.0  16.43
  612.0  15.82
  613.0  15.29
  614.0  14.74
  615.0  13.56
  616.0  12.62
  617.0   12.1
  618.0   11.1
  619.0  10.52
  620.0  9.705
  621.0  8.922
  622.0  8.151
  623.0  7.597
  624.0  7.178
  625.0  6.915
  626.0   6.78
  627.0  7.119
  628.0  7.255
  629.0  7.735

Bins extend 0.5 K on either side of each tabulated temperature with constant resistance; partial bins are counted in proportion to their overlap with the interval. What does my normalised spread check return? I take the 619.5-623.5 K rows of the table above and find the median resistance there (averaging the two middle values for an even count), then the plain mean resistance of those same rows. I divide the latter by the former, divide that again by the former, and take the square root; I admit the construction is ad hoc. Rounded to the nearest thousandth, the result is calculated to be 0.343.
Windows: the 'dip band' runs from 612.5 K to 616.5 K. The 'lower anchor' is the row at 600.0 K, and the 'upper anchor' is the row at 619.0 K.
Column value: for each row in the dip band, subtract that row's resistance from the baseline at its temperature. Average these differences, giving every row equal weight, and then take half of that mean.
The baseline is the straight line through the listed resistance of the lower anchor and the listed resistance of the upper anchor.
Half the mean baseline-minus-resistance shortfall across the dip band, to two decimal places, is -0.62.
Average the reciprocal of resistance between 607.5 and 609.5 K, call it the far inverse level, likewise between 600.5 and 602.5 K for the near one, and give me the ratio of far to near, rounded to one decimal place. 1.1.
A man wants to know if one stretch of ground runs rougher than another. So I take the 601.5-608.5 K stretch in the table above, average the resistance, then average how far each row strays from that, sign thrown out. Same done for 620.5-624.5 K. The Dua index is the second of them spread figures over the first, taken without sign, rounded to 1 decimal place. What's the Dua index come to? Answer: 1.1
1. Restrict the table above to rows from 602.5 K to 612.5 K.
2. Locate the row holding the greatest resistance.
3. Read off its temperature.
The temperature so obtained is 603.0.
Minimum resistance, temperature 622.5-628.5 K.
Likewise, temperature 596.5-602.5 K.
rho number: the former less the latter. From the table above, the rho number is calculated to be -12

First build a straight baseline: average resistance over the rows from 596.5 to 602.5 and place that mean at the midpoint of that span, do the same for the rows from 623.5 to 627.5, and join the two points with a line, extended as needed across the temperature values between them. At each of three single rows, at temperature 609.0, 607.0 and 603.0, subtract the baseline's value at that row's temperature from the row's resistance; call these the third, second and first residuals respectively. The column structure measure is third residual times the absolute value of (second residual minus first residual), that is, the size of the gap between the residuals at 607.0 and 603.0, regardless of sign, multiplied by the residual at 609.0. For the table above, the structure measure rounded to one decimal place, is 1.5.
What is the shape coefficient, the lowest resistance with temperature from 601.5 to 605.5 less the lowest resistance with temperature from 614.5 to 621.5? 11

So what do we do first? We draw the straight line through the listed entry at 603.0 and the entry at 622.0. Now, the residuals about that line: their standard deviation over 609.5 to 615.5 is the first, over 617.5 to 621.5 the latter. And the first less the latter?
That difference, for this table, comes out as 0.07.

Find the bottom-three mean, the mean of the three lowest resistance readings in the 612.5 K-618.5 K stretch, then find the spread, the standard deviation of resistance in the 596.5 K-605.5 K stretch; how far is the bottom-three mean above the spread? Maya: 12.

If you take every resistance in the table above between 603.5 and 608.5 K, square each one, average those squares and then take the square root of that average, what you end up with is 19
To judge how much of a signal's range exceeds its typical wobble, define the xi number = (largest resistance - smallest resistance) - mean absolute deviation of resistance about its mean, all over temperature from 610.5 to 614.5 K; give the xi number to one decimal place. 1.1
